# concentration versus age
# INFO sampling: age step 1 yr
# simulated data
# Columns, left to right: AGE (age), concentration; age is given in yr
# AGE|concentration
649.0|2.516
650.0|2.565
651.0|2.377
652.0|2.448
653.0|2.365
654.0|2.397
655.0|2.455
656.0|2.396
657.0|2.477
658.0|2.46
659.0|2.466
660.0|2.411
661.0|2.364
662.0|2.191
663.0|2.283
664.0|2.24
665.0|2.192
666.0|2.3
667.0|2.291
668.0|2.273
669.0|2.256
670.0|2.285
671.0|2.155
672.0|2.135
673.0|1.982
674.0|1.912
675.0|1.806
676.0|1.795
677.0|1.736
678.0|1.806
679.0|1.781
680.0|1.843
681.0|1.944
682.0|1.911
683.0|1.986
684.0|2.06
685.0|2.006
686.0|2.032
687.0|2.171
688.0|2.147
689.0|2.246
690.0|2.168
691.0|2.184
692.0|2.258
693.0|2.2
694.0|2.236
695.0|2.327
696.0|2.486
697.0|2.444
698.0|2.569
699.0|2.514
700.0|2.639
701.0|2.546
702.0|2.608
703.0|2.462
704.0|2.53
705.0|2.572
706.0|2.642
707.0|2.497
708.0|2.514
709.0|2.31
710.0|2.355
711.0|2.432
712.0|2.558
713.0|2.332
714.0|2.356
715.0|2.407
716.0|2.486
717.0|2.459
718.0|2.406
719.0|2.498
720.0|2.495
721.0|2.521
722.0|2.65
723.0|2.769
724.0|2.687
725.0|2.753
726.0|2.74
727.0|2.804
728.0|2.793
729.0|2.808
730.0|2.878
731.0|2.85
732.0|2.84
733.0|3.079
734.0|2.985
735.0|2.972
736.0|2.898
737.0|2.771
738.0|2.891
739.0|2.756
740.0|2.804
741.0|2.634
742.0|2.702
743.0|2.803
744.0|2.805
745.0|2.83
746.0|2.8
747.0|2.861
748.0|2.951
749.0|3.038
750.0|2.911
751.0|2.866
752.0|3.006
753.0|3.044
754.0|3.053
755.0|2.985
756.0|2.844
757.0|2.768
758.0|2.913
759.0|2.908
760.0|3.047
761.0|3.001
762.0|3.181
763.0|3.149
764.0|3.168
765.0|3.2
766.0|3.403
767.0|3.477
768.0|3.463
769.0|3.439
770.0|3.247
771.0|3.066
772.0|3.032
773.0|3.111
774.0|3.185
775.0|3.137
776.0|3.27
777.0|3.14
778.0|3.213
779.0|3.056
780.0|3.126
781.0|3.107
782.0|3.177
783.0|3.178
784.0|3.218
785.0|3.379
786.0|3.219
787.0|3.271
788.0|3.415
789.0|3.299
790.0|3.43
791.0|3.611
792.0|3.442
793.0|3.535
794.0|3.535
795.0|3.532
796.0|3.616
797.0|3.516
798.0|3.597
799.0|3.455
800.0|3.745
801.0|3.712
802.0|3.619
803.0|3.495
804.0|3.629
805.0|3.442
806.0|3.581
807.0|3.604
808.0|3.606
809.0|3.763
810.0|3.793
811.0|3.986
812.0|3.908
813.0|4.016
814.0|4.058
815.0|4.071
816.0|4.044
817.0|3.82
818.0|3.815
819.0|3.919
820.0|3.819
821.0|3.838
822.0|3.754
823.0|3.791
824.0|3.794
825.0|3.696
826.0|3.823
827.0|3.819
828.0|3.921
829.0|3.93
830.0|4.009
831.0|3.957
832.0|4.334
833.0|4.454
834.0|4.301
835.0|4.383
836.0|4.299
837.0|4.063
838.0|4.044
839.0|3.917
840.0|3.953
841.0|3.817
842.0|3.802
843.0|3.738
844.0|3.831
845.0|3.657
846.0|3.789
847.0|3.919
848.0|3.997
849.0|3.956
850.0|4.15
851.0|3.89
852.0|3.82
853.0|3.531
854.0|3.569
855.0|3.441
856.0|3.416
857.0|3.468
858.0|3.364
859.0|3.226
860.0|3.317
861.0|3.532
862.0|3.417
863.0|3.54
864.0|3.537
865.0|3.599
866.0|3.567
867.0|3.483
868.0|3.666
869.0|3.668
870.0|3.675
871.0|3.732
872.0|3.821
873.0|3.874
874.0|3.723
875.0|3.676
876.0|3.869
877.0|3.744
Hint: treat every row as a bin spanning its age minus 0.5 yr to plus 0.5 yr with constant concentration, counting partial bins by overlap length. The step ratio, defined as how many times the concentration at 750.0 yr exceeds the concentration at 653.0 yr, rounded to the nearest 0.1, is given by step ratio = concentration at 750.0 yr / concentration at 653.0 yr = 1.2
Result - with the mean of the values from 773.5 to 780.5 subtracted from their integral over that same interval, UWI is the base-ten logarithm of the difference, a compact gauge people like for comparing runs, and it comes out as 1.28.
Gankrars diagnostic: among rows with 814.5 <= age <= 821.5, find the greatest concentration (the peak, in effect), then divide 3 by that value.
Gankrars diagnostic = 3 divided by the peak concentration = 0.74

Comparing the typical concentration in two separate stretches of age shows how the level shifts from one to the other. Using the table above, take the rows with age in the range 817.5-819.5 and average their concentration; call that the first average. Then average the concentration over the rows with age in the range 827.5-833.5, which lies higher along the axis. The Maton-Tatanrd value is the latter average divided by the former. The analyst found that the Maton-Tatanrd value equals 1.06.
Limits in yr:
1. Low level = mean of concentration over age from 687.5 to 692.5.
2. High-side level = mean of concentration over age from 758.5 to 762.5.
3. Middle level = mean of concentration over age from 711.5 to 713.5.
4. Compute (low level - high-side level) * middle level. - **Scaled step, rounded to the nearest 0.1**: -2.0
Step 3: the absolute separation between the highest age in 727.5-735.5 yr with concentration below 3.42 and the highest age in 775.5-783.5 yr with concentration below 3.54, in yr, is 48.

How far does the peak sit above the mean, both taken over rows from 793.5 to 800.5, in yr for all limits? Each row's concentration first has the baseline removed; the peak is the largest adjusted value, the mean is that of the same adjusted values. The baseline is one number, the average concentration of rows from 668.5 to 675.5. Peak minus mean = 0.17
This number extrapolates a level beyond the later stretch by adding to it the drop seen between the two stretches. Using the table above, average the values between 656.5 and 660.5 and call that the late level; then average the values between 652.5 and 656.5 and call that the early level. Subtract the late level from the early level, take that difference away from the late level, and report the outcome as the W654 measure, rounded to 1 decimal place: 2.5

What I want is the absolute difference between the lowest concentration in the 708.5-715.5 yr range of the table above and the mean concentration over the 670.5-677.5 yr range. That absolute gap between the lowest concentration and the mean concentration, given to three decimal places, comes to 0.378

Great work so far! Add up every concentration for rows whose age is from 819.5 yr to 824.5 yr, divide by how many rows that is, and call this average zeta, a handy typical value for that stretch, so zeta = 3.80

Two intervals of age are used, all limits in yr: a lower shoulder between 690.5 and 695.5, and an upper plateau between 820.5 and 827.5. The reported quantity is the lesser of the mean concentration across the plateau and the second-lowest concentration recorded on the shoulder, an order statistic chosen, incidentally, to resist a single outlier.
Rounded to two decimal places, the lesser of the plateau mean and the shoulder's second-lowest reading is 2.20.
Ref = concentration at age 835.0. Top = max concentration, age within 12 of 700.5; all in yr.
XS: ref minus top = 1.7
